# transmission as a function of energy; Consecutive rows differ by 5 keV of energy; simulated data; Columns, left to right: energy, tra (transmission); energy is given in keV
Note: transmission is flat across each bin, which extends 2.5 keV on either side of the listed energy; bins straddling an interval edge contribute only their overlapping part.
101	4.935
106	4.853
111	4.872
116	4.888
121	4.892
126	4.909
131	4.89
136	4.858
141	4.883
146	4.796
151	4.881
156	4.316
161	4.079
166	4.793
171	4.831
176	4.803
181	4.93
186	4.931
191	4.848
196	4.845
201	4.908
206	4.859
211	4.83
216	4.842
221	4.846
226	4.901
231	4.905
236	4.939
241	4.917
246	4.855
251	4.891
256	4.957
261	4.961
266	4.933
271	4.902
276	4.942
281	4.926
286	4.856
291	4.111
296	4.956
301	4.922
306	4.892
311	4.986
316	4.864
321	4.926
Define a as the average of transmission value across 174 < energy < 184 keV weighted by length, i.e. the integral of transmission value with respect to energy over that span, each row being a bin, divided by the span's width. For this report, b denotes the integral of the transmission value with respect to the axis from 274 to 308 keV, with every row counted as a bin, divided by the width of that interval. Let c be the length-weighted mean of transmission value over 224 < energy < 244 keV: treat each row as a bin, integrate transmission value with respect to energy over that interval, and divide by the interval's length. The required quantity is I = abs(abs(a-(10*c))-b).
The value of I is 39.5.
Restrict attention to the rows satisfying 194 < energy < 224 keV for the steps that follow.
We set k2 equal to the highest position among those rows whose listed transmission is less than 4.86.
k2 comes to 221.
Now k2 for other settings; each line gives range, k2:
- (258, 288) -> 286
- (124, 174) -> 171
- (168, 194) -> 191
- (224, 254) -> 246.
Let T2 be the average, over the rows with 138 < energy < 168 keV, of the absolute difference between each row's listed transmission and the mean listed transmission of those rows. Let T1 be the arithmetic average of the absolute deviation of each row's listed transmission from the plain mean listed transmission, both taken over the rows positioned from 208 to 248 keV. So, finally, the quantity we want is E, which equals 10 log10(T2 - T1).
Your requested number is -6.0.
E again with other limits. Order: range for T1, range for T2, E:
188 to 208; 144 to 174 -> -5.9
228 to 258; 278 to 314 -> -7.6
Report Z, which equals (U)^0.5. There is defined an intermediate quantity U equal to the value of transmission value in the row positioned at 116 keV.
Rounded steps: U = 4.888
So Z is 2.21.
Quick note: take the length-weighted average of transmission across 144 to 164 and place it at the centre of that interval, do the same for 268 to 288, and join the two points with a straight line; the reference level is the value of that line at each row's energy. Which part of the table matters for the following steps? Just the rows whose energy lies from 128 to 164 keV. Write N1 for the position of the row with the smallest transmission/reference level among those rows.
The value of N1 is 161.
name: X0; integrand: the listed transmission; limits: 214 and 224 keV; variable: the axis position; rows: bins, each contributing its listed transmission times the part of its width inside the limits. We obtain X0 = 48.5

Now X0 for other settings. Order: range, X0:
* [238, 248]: 48.9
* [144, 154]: 48.1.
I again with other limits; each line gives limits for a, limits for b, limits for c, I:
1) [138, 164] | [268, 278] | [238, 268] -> 39.7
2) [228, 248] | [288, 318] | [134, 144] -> 39.0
